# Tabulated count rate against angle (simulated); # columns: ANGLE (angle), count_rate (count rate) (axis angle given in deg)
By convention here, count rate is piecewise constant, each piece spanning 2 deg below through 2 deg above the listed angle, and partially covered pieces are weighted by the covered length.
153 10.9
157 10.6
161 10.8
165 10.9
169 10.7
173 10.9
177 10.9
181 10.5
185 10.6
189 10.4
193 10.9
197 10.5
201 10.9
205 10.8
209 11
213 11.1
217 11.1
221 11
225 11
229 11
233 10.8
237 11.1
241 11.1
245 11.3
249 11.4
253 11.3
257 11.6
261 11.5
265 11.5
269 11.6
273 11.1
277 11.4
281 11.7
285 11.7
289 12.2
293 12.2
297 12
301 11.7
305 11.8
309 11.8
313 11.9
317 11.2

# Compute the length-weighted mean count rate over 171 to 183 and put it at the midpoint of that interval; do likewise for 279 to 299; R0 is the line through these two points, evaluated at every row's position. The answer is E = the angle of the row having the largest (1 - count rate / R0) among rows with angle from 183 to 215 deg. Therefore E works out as 189 deg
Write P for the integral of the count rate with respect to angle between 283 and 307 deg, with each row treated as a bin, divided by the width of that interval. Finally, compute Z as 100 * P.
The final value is 1193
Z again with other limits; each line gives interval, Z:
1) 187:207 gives 1070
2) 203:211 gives 1090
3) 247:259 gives 1143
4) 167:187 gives 1072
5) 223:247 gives 1105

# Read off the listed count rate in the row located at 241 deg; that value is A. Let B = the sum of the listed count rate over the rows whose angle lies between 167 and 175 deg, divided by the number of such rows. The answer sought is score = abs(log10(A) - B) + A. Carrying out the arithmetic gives 20.9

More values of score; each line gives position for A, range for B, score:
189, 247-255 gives 20.7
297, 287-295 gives 23.1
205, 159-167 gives 20.6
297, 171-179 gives 21.8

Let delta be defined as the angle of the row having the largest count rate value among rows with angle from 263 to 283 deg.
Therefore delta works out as 281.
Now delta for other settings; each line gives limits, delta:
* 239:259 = 257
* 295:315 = 297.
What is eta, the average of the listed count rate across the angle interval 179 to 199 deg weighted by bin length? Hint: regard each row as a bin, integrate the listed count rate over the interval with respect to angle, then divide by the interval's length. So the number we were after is 10.6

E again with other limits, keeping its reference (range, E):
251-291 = 273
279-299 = 285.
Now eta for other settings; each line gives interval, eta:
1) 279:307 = 11.9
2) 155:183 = 10.8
